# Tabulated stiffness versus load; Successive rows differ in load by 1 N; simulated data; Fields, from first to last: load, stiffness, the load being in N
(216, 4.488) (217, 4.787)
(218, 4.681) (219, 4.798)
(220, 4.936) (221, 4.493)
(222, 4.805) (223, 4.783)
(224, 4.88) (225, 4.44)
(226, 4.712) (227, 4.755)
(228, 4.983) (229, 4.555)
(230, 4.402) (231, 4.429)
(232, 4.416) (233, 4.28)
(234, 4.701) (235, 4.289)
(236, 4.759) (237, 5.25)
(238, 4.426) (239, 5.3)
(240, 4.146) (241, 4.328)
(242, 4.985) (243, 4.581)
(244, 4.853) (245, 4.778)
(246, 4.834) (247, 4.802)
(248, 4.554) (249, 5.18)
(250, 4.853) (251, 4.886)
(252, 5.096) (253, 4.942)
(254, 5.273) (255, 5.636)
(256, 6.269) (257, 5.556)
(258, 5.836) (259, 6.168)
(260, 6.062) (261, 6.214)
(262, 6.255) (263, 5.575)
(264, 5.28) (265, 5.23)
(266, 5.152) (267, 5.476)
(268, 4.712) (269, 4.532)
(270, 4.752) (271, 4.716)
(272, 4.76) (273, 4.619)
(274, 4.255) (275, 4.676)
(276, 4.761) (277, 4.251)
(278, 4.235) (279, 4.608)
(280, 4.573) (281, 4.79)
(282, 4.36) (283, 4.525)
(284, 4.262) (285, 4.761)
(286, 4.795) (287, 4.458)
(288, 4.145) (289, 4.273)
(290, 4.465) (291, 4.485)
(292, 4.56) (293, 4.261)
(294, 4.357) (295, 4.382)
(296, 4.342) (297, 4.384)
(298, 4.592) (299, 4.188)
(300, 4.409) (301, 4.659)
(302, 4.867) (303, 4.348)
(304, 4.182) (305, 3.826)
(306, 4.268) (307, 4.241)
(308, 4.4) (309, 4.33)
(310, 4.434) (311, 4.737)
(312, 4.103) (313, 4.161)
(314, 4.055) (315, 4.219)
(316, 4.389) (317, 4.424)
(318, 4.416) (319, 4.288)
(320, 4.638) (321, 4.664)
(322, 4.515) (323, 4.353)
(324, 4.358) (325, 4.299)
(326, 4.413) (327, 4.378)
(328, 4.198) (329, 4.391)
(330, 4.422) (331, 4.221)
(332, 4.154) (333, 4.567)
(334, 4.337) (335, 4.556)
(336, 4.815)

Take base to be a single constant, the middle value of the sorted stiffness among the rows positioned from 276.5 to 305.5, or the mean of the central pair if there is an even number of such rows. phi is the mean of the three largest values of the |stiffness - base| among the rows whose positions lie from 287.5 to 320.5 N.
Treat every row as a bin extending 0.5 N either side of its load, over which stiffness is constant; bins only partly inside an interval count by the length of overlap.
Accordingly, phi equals 0.46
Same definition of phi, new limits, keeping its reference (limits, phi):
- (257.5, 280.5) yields 1.83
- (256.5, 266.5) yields 1.83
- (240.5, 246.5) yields 0.51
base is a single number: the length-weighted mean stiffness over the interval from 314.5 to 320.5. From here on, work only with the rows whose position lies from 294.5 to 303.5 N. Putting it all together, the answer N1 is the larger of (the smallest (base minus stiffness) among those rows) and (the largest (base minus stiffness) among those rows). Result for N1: 0.21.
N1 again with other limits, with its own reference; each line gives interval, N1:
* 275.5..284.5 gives 0.16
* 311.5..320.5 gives 0.34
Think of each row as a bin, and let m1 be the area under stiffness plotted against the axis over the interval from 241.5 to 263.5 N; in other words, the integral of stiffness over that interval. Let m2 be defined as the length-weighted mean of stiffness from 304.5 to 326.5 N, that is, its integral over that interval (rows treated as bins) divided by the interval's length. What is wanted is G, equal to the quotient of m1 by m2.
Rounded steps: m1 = 117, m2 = 4.34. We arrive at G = 27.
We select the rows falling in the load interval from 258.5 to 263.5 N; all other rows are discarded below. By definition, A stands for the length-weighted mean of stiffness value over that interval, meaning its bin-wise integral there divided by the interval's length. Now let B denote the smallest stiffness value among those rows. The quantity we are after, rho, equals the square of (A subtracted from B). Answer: 0.23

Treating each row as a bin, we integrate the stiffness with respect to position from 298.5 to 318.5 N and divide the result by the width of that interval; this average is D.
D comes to 4.3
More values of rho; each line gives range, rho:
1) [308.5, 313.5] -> 0.06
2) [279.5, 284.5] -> 0.06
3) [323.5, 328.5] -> 0.02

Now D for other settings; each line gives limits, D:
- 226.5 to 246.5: 4.7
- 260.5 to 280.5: 4.9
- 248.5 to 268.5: 5.5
